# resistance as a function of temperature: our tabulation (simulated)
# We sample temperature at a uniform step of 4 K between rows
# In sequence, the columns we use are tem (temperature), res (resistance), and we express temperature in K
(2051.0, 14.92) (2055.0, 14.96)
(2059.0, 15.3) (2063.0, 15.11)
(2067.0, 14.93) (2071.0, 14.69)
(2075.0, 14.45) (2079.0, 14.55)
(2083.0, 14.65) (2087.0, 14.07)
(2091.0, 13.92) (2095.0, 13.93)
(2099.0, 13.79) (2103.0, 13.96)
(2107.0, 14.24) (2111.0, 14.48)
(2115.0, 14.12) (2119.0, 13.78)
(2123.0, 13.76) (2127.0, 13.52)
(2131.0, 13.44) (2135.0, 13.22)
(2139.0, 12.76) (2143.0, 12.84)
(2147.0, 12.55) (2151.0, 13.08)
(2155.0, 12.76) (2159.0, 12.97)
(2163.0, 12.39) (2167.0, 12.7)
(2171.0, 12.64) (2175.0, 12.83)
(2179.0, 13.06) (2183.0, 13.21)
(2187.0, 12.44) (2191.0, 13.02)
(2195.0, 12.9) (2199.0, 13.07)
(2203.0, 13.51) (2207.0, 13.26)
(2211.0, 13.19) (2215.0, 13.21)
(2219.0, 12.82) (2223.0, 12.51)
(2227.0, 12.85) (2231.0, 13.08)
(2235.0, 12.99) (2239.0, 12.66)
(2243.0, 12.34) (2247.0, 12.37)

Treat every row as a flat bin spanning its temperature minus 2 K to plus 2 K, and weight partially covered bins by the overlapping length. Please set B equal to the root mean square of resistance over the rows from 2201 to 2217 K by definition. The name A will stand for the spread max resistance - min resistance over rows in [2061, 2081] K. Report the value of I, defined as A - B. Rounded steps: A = 0.66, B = 13.3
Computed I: -12.6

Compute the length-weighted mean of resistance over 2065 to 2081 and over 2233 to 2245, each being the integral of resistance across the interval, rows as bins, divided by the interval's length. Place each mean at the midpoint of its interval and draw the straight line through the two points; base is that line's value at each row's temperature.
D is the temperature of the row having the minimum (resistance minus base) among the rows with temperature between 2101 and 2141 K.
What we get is 2139.0 K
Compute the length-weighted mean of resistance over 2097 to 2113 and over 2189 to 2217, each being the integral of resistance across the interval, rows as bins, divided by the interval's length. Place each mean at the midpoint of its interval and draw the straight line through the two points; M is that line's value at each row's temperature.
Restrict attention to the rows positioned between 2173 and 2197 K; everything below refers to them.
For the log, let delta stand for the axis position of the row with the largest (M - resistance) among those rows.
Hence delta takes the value 2187.0 K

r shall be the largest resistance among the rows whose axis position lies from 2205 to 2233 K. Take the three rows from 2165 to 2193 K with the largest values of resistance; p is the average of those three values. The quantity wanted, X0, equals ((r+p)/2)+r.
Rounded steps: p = 13.10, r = 13.26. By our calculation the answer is 26.4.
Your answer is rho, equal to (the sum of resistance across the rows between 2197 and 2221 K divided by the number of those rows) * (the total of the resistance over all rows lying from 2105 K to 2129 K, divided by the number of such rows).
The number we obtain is 184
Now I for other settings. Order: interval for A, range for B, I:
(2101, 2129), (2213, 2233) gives -11.9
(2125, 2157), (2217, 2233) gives -11.8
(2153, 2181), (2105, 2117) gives -13.6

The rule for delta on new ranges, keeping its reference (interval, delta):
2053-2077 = 2075.0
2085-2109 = 2099.0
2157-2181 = 2163.0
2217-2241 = 2223.0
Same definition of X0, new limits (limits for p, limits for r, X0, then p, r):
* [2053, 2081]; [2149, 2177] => 27.2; 15.12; 13.08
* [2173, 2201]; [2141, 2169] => 26.2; 13.11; 13.08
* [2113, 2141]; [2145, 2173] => 26.6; 13.89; 13.08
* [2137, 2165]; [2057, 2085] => 29.4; 12.96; 15.3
